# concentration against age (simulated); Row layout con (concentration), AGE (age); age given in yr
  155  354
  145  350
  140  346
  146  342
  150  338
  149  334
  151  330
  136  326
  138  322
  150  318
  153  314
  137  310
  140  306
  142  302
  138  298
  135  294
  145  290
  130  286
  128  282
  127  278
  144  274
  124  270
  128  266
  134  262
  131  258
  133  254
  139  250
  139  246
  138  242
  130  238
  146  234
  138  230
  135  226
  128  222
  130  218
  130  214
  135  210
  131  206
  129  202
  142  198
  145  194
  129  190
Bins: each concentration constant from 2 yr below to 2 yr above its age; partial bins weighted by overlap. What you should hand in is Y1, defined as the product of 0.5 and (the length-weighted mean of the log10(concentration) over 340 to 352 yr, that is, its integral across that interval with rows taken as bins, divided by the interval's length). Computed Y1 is 1.08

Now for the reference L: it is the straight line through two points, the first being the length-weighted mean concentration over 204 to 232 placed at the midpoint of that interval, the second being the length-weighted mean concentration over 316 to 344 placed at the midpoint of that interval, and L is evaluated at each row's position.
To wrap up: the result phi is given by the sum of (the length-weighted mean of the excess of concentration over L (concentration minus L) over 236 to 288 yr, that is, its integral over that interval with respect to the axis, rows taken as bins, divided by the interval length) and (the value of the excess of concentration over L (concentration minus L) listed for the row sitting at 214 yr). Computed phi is -7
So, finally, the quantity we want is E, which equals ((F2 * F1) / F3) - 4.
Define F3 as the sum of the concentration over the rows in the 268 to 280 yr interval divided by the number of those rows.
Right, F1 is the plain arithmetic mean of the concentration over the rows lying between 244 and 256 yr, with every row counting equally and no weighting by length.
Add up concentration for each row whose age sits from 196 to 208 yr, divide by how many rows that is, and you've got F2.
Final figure 135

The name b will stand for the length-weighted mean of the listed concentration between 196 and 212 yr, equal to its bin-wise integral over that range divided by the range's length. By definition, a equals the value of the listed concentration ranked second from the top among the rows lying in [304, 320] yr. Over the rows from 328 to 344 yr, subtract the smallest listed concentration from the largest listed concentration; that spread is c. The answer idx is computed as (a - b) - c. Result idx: 11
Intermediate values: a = 150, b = 134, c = 5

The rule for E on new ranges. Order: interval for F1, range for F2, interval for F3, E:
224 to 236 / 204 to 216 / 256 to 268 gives 137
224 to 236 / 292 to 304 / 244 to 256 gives 137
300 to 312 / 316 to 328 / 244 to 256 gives 140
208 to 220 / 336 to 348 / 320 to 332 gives 131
